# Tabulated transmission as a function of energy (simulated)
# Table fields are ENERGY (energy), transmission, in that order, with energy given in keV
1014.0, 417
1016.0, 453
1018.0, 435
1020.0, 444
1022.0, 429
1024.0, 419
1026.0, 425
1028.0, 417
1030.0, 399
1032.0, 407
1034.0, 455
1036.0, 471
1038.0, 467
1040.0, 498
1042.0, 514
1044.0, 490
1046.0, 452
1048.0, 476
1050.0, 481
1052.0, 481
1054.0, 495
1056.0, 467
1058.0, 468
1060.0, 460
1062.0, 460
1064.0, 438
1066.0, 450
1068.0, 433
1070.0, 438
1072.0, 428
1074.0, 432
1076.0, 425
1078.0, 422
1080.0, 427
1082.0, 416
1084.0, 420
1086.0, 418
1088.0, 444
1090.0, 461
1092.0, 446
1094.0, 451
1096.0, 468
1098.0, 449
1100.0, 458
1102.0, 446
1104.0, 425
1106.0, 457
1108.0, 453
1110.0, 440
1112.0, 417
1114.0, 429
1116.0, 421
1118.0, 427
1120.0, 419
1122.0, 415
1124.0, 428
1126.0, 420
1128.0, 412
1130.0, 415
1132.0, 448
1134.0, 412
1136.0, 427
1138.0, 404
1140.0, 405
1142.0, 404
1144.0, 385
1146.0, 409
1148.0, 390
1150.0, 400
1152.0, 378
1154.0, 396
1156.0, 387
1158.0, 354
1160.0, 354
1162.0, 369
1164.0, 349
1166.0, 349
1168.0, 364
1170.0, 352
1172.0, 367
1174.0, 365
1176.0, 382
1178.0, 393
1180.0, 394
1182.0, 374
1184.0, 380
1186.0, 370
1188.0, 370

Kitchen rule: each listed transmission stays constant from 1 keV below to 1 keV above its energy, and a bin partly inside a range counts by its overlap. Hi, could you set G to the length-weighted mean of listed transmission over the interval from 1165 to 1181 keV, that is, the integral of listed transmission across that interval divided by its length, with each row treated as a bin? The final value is 371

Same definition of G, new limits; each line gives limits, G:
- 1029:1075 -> 459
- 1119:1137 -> 422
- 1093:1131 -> 434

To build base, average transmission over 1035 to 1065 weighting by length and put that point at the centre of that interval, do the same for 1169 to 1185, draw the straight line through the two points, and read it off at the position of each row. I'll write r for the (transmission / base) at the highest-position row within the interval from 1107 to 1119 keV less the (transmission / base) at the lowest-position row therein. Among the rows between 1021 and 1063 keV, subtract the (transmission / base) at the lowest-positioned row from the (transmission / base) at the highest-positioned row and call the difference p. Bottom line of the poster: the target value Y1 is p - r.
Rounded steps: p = 0.12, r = -0.04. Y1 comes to 0.17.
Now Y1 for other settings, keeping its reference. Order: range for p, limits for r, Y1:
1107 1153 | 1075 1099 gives -0.19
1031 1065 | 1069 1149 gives 0.09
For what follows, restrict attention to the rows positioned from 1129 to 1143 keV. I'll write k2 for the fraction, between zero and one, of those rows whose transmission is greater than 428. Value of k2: 0.1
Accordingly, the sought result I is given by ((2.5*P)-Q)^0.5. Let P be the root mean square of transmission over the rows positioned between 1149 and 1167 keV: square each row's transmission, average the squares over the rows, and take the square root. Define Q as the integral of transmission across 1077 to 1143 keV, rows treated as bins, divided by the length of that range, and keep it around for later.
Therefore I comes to 22.3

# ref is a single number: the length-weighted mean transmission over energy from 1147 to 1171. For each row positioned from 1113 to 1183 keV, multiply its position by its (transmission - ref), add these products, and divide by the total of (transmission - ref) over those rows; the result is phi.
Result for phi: 1130.2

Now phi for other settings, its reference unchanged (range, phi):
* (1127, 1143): 1134.4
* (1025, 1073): 1049.4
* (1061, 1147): 1100.0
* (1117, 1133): 1125.3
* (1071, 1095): 1084.0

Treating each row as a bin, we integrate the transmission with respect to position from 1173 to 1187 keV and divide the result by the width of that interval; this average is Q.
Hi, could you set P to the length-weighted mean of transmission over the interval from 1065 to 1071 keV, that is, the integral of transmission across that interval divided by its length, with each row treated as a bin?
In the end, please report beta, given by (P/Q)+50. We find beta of 51.2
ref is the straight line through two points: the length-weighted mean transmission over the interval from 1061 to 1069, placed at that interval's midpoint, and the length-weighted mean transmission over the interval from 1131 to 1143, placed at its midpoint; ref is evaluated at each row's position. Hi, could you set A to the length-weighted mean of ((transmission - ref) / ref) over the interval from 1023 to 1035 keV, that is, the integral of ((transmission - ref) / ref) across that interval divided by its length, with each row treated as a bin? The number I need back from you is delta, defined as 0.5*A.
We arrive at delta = -0.04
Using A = -0.09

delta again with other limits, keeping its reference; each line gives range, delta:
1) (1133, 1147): -0.01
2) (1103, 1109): 0.02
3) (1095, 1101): 0.03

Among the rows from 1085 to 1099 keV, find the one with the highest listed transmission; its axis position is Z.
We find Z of 1096.0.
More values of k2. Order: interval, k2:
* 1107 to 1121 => 0.4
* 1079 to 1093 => 0.4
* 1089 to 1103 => 1.0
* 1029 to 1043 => 0.7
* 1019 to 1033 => 0.3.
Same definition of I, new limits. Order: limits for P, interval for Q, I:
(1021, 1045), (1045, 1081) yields 26.0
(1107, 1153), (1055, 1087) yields 24.5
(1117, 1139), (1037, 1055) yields 23.8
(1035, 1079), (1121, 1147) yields 27.2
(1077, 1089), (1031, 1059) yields 24.3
